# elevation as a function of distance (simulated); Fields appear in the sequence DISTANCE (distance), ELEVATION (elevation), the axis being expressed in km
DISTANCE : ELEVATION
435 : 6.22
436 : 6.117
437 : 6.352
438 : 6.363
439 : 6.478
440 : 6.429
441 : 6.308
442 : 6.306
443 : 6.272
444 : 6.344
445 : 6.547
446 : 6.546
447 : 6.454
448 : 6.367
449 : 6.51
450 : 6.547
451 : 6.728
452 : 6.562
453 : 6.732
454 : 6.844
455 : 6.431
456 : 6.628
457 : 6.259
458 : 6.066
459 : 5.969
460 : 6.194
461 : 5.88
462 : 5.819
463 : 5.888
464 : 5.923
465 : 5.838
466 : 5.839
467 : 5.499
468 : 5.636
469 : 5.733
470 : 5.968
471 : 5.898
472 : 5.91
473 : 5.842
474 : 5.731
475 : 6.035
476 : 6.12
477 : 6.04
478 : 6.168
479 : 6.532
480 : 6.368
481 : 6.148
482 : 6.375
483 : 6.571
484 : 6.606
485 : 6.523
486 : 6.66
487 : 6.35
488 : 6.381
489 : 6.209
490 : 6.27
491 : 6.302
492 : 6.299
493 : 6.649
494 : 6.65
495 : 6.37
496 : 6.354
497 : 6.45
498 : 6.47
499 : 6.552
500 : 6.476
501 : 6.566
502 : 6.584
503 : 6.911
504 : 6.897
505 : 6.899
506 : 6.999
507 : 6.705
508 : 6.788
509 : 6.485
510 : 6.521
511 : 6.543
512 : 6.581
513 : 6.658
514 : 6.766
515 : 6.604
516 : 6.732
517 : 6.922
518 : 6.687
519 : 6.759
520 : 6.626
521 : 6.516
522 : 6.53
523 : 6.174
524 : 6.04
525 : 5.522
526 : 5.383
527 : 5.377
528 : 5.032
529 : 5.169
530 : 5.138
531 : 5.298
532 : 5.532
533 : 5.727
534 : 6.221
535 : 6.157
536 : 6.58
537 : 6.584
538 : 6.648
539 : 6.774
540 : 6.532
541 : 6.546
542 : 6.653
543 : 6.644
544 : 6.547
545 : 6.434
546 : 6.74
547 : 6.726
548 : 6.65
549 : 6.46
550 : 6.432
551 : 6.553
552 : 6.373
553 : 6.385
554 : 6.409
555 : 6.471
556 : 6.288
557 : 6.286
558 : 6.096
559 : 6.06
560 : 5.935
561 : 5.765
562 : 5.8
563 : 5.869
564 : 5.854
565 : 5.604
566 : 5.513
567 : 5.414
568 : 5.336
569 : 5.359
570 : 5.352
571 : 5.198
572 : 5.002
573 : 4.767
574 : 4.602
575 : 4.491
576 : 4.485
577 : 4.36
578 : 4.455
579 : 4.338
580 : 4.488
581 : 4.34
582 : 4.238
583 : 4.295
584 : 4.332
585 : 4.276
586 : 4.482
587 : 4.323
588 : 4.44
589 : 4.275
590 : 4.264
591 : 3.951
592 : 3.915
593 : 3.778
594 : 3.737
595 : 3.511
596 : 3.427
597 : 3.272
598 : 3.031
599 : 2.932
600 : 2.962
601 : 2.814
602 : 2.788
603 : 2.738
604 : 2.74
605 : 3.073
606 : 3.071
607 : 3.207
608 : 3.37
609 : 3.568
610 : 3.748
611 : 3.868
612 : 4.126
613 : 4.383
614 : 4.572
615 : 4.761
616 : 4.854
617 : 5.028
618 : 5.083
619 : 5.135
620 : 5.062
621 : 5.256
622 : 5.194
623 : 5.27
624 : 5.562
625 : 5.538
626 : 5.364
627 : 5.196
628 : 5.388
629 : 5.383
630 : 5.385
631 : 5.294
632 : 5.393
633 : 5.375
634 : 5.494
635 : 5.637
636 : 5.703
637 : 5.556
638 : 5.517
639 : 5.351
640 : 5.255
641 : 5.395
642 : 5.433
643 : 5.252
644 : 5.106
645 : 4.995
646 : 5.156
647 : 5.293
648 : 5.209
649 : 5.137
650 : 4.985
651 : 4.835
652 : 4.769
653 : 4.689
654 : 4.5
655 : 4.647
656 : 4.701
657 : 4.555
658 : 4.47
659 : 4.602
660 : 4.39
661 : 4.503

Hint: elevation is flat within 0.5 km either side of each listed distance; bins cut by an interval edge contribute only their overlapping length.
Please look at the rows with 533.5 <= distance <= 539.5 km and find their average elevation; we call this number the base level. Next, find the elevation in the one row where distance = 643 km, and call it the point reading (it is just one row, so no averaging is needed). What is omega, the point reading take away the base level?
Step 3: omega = -1.2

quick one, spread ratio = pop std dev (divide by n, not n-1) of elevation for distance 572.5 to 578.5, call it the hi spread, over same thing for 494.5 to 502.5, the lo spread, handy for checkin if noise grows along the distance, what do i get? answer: 1.6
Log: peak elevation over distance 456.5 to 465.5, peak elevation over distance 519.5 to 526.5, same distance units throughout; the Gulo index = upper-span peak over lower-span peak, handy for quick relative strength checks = 1.06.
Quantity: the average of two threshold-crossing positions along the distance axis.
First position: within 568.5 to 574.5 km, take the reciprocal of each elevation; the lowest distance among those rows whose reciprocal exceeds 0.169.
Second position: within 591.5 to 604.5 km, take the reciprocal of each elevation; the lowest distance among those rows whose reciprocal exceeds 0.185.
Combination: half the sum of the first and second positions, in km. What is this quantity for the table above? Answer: 580.5 km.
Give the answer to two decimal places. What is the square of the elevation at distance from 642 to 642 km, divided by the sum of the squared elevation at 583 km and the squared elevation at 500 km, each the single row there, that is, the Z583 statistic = 0.49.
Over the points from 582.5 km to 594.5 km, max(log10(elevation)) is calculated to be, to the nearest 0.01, 0.65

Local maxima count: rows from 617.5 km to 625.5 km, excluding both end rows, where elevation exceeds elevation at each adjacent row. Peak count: 3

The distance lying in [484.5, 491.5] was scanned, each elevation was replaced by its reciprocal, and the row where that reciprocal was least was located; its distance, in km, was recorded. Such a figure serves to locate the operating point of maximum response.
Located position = 486 km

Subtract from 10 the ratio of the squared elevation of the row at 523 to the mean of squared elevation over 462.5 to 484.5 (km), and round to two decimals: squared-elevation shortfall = 8.95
